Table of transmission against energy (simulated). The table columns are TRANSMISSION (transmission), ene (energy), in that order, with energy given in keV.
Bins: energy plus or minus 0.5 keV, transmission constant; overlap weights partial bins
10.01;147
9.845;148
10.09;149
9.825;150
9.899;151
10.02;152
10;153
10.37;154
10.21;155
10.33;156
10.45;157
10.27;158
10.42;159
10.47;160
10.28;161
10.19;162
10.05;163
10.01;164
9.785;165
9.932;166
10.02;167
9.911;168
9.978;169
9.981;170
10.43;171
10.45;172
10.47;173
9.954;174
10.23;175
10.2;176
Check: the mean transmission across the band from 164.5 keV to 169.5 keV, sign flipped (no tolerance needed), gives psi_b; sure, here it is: -9.9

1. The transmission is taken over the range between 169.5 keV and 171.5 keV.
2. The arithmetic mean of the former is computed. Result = 10.2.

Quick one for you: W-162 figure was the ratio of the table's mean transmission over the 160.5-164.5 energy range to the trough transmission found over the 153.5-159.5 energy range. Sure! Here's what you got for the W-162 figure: 0.99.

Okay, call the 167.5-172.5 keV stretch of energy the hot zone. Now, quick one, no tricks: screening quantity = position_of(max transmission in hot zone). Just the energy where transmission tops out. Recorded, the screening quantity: 172 keV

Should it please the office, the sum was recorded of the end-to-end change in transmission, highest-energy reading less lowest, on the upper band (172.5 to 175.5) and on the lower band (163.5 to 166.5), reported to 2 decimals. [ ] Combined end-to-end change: -0.32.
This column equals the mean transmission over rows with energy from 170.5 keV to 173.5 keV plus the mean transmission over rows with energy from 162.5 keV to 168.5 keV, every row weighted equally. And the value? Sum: 20.4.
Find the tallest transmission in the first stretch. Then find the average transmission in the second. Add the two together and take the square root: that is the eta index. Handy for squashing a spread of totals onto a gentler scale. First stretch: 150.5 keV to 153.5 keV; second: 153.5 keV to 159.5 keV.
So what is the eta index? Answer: 4.51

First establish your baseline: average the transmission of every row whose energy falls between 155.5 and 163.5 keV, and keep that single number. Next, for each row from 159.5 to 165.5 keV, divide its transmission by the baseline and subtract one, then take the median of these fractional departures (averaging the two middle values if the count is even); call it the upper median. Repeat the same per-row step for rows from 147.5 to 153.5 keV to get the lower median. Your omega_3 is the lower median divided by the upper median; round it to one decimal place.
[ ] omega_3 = 1.9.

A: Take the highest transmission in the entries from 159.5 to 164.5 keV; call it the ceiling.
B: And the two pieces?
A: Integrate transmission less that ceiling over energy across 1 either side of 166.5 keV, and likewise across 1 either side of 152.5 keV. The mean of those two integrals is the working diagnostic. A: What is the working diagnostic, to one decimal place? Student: -1.0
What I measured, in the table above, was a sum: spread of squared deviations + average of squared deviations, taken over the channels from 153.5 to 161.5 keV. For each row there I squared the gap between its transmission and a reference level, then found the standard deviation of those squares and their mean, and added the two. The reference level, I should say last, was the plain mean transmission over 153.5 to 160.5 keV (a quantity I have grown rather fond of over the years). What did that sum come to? 0.01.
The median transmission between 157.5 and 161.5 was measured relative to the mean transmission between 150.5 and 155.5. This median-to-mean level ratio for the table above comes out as 1.02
